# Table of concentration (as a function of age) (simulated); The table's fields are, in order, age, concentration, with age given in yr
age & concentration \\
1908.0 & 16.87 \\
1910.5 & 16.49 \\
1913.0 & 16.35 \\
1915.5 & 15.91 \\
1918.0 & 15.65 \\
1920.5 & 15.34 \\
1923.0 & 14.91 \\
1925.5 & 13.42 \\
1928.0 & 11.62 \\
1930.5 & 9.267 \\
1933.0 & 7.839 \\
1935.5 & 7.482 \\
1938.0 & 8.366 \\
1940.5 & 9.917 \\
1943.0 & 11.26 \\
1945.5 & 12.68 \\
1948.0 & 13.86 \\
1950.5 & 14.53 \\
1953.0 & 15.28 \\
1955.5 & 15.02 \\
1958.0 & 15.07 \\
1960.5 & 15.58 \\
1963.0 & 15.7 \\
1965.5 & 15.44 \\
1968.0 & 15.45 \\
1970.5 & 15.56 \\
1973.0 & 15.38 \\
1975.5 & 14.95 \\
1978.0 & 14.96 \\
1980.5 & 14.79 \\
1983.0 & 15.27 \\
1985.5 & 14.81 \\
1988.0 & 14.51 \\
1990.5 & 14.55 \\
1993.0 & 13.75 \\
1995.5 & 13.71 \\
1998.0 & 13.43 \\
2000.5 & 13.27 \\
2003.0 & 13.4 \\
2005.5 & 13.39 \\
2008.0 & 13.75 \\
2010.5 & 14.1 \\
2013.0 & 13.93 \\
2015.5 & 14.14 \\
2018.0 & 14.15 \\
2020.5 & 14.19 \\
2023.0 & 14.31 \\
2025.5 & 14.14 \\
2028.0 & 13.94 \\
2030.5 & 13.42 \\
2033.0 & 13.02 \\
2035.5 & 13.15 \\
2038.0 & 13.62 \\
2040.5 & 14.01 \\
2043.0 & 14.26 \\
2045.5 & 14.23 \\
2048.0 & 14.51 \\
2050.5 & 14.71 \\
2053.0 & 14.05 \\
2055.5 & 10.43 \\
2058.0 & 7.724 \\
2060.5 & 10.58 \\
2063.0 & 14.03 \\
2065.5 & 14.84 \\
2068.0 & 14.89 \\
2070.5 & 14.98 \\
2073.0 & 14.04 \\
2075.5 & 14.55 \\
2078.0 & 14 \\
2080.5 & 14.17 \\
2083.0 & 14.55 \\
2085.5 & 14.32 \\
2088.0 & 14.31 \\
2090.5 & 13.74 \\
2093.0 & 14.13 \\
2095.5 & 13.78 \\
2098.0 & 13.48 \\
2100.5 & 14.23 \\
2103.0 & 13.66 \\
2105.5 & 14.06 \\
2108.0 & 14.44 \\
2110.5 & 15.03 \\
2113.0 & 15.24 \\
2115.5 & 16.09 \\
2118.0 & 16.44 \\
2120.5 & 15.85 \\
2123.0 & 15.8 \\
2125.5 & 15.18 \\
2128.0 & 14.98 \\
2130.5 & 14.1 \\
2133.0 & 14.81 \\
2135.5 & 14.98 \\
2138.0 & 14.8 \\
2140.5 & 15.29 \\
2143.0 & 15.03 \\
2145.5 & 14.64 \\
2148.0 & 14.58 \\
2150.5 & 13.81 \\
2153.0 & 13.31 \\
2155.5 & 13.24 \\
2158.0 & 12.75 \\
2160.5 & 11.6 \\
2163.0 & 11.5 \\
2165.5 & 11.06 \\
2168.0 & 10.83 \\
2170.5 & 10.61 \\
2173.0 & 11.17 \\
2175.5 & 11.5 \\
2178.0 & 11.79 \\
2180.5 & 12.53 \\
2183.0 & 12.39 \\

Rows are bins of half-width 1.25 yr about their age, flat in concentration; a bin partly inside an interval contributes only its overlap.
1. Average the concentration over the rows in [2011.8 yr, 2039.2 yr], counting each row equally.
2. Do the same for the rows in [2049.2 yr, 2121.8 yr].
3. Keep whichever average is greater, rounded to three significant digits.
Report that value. 14.0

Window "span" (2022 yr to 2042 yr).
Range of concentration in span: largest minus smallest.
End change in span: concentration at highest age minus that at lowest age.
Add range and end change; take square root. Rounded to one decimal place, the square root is 1.0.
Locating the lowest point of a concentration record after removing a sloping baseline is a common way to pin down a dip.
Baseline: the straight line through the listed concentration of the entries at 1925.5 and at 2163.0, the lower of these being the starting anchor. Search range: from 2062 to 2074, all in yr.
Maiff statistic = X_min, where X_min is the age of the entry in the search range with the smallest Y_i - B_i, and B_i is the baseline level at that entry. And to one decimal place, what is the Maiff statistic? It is 2063.0 yr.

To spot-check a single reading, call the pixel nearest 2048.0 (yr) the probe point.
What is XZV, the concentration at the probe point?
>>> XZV 14.51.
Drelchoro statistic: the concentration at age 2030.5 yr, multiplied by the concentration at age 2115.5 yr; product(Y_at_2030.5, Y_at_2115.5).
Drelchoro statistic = 216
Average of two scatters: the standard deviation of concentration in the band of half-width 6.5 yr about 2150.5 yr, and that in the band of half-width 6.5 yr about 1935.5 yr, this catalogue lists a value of 0.8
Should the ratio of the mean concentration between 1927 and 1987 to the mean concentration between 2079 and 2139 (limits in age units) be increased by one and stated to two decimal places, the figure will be 1.91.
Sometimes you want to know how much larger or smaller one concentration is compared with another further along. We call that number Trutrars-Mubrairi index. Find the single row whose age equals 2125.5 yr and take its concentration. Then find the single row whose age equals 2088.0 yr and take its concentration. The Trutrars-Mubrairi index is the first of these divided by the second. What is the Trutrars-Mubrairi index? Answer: 1.06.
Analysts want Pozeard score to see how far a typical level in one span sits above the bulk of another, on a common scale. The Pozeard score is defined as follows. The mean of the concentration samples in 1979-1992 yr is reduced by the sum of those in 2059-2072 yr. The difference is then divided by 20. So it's -2.73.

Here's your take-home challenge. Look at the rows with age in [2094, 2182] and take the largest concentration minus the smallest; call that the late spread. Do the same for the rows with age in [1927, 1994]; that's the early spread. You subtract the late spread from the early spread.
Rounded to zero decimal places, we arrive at 2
